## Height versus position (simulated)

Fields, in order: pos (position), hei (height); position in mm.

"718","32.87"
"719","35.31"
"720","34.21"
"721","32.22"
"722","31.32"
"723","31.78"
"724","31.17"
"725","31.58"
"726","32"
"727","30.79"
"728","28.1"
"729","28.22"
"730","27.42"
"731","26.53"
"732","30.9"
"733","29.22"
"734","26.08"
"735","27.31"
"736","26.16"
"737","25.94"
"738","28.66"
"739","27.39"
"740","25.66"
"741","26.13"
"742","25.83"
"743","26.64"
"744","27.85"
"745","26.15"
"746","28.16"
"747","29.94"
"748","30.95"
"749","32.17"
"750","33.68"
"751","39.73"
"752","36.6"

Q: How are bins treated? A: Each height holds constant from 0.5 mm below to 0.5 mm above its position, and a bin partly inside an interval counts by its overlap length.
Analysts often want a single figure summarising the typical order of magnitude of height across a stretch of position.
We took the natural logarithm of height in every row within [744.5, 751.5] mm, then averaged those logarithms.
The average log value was 3.44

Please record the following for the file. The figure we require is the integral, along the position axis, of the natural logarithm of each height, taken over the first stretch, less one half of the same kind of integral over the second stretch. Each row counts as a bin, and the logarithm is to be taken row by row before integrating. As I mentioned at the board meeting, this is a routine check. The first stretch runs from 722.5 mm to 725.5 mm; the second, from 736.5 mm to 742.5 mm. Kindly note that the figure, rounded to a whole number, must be 1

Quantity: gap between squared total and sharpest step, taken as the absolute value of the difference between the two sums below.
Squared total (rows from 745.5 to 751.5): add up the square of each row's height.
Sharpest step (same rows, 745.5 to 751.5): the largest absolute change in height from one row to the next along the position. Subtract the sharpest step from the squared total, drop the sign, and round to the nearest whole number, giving 6389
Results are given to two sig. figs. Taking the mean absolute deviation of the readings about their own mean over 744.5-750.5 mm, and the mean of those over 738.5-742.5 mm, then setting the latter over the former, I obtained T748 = 13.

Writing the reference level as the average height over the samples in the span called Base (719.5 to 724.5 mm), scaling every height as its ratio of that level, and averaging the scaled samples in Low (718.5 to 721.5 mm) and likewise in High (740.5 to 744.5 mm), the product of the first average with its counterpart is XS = 0.87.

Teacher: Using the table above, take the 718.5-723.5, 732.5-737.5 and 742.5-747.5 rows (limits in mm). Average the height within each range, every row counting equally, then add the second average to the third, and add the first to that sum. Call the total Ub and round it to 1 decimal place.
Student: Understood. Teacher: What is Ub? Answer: 87.7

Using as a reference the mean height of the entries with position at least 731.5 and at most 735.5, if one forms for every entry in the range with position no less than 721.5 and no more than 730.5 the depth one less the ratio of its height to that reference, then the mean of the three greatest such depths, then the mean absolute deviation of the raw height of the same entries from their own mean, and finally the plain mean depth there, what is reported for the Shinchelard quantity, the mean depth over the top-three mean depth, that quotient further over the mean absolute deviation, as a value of -2.6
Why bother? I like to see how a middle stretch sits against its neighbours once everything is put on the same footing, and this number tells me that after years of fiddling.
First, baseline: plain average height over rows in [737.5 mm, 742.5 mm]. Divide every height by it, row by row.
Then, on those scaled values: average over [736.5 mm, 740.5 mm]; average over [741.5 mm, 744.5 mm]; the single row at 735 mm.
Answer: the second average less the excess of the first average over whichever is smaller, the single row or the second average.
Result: 1.00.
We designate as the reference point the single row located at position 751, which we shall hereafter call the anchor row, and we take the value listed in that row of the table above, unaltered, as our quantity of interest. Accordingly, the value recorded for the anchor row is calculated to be 39.73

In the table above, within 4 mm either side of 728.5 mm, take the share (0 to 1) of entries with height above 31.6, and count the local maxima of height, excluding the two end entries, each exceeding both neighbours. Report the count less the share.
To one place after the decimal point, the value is 1.9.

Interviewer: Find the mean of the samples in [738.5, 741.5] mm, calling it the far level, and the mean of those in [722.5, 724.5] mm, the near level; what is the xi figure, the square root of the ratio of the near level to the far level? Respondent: 1.09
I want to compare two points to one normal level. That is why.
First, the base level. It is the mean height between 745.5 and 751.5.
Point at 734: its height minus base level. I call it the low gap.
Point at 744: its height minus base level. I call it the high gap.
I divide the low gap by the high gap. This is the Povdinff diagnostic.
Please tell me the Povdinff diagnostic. 1.4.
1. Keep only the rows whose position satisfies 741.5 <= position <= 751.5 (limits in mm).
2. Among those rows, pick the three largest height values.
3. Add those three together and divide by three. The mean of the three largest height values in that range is 35.2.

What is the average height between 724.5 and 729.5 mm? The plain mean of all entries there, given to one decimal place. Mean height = 30.1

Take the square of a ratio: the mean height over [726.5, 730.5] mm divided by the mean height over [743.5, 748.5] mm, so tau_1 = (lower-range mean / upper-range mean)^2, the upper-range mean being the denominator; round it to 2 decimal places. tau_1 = 1.00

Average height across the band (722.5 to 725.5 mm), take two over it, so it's 0.0635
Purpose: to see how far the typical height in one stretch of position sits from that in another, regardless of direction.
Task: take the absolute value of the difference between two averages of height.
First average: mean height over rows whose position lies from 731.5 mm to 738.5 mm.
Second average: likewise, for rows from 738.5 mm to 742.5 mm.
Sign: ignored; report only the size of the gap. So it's 2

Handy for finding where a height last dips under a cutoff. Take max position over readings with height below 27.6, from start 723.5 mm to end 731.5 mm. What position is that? 731 mm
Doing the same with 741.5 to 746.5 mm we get 745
